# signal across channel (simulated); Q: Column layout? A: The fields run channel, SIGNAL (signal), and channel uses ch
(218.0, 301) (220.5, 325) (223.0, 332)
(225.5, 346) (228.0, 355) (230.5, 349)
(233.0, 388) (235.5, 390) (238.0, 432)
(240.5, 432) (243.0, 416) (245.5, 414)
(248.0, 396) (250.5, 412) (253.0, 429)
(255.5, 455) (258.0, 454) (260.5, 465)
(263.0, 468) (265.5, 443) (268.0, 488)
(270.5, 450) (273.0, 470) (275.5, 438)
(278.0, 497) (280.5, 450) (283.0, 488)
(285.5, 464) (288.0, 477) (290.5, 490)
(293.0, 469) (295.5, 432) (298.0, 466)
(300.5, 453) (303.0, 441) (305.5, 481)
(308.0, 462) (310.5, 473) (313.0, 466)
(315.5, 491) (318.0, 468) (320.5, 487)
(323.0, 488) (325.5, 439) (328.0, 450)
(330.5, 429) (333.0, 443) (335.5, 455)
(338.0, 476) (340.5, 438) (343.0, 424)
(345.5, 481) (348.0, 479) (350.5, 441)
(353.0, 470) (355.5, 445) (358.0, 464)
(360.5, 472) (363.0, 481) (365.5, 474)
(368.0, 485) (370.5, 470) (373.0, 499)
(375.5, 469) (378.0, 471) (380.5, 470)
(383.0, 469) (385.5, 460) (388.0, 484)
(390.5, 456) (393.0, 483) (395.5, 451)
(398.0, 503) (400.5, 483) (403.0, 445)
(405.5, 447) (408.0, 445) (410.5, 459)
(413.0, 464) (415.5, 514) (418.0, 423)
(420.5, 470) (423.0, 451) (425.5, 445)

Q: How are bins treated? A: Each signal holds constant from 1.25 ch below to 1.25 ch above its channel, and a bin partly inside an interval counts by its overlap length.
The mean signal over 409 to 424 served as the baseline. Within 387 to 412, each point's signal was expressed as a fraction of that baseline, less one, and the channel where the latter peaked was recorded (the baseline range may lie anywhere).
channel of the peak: 398.0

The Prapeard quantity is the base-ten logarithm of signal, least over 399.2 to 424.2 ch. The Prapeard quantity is 2.63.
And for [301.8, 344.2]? 2.63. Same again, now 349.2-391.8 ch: 2.64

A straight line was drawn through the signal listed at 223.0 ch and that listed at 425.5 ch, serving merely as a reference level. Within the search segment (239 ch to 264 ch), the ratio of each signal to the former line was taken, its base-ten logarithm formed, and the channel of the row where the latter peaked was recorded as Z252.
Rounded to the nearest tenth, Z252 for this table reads 263.0 ch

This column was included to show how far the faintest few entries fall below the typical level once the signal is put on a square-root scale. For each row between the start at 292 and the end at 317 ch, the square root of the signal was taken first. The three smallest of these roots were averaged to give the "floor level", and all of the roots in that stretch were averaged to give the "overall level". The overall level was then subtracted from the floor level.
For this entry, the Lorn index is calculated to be -0.50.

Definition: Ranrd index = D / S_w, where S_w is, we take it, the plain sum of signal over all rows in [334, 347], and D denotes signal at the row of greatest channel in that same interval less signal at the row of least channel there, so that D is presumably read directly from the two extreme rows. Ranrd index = 0.011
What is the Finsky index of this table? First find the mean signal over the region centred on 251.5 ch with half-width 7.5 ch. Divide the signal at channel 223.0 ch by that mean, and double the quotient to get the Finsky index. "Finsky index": 1.56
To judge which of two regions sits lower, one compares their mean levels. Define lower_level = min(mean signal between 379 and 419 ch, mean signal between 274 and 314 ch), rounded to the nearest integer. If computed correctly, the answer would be 465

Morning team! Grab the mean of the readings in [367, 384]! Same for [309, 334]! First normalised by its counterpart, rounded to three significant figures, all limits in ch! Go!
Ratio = 1.03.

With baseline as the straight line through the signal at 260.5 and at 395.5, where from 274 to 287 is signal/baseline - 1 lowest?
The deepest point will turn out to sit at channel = 275.5 ch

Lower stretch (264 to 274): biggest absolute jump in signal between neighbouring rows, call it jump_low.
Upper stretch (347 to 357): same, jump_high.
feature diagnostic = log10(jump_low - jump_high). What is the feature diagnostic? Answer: 0.85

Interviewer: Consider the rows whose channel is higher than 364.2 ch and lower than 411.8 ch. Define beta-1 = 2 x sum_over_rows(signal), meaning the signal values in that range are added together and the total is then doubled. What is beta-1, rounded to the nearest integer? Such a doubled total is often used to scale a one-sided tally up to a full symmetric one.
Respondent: 17846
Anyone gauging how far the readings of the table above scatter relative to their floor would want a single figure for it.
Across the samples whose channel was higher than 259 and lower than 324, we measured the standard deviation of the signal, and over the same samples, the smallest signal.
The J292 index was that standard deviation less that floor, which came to -414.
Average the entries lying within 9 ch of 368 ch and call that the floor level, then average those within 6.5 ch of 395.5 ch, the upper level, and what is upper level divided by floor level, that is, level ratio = 0.99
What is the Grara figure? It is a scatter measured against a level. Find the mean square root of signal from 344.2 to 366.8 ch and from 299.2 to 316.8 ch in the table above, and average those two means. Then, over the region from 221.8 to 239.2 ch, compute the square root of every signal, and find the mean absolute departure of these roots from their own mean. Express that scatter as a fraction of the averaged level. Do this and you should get 0.0338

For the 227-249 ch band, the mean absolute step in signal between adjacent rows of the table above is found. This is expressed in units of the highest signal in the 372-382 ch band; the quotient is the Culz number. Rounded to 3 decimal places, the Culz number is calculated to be 0.031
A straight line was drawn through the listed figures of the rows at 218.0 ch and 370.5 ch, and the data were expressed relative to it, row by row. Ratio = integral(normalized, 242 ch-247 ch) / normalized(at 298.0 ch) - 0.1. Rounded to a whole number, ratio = 5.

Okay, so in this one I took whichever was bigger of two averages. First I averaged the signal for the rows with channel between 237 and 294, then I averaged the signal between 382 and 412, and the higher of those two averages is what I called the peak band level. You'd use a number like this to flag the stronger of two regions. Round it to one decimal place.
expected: 465.4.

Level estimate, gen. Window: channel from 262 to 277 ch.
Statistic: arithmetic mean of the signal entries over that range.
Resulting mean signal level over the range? 460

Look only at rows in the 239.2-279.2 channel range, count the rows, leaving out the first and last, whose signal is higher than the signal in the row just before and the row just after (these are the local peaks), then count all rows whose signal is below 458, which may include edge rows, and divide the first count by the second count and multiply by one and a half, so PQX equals 0.55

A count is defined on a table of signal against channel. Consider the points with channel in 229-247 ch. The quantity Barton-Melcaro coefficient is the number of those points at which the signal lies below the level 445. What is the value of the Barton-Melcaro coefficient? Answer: 7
